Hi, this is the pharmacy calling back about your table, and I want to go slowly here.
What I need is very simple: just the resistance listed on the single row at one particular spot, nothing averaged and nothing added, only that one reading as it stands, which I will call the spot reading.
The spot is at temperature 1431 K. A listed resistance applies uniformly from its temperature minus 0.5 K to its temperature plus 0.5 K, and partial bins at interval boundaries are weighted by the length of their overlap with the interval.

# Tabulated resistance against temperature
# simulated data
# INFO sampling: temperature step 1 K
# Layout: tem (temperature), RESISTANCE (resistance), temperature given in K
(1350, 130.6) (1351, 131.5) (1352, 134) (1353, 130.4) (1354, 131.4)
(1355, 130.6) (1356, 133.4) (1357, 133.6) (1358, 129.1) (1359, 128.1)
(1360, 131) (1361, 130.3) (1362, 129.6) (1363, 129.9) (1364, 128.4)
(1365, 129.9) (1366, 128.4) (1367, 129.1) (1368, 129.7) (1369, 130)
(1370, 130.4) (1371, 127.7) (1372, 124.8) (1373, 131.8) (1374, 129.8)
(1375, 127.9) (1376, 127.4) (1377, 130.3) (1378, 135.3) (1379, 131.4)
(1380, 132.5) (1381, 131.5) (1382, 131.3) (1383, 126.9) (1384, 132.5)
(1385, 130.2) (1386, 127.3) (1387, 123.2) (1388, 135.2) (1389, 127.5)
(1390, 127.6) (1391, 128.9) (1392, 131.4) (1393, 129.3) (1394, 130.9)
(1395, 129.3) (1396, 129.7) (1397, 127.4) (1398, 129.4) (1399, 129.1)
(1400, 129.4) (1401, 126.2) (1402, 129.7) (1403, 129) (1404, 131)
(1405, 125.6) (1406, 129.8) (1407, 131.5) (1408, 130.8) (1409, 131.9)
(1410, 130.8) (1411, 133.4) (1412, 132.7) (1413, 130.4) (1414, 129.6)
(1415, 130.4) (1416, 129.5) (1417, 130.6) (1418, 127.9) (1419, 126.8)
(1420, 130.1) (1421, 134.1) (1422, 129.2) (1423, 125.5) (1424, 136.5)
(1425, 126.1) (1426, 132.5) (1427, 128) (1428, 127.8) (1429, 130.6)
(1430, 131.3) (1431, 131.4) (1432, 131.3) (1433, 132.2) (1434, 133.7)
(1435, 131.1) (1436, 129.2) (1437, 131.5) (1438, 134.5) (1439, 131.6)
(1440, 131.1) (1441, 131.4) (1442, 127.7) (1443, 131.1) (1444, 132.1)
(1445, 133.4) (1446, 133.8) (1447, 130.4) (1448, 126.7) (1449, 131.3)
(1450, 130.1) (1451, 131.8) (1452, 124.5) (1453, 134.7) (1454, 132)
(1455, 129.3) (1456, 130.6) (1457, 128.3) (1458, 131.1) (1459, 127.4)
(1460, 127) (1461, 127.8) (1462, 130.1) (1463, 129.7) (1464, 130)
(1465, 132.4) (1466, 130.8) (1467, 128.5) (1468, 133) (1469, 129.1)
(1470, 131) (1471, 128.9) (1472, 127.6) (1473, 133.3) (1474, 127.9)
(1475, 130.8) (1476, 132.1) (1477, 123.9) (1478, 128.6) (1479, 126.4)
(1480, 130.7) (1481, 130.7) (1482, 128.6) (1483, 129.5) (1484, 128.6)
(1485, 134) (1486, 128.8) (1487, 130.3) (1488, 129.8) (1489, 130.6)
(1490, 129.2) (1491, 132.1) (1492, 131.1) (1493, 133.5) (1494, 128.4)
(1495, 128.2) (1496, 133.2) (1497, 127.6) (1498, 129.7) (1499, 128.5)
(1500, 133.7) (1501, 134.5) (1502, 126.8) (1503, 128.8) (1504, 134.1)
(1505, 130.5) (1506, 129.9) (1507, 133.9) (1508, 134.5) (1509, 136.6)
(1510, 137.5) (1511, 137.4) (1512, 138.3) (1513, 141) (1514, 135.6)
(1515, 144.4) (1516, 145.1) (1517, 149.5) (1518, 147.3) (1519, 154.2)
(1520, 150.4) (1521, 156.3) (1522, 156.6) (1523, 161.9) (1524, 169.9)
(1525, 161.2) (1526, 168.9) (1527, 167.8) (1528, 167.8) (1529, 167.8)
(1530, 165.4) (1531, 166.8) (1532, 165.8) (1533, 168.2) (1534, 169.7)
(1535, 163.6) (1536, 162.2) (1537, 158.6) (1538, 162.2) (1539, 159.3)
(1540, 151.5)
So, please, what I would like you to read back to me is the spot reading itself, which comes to 131.4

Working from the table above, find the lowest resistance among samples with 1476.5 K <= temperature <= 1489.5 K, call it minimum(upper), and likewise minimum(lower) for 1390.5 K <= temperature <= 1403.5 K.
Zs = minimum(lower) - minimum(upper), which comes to 2.3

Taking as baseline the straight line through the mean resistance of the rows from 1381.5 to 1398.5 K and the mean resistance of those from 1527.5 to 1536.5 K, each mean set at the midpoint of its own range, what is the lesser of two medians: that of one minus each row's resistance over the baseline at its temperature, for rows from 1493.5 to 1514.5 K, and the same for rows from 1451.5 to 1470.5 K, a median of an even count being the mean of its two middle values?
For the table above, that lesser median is 0.125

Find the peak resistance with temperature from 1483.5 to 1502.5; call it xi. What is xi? 134.5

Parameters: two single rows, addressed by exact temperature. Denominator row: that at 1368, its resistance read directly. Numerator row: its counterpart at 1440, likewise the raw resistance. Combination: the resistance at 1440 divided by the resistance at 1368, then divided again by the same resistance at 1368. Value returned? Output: 0.0078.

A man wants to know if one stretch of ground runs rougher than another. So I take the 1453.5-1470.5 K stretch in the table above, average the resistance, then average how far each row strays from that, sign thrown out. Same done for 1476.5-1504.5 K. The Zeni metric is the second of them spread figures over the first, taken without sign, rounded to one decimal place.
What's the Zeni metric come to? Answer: 1.4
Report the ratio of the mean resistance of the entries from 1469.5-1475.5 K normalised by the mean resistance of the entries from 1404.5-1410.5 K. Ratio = 1.00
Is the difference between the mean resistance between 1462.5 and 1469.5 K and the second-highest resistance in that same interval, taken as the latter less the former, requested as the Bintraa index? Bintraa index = 1.90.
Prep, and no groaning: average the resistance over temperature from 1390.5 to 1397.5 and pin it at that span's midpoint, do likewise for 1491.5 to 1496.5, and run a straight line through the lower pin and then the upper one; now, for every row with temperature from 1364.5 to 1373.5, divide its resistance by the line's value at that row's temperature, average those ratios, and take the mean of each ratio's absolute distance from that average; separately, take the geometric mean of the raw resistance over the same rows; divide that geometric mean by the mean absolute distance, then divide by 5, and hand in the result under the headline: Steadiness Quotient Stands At 2349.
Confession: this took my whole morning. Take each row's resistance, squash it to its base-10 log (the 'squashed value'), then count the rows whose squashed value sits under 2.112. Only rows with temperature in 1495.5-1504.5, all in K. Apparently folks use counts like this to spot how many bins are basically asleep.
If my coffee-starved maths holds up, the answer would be 4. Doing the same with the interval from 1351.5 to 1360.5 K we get 2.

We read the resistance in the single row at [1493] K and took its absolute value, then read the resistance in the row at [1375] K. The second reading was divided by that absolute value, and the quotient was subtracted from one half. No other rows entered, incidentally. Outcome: -0.46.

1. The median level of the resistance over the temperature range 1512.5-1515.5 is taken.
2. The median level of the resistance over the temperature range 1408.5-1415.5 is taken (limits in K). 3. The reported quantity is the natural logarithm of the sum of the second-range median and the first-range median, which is 5.61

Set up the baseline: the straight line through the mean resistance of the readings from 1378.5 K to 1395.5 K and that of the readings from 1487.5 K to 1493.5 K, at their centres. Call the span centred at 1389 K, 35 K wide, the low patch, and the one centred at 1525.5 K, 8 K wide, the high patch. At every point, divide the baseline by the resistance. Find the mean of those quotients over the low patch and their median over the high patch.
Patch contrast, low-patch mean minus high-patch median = 0.22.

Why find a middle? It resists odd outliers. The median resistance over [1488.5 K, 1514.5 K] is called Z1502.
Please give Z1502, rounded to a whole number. 133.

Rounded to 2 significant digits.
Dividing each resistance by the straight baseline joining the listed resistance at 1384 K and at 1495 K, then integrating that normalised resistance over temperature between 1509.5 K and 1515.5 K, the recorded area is 6.5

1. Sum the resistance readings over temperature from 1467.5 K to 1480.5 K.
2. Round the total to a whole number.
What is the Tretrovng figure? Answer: 1683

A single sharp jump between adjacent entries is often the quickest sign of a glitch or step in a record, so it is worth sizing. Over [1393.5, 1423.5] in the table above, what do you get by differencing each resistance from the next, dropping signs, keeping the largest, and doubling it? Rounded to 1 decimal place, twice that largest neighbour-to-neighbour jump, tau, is 10.8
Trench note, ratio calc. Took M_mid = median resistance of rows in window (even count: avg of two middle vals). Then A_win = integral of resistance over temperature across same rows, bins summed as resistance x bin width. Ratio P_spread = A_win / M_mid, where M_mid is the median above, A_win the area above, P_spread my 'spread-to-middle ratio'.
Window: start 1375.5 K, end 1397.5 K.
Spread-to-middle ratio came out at 22.0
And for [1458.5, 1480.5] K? 22.0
